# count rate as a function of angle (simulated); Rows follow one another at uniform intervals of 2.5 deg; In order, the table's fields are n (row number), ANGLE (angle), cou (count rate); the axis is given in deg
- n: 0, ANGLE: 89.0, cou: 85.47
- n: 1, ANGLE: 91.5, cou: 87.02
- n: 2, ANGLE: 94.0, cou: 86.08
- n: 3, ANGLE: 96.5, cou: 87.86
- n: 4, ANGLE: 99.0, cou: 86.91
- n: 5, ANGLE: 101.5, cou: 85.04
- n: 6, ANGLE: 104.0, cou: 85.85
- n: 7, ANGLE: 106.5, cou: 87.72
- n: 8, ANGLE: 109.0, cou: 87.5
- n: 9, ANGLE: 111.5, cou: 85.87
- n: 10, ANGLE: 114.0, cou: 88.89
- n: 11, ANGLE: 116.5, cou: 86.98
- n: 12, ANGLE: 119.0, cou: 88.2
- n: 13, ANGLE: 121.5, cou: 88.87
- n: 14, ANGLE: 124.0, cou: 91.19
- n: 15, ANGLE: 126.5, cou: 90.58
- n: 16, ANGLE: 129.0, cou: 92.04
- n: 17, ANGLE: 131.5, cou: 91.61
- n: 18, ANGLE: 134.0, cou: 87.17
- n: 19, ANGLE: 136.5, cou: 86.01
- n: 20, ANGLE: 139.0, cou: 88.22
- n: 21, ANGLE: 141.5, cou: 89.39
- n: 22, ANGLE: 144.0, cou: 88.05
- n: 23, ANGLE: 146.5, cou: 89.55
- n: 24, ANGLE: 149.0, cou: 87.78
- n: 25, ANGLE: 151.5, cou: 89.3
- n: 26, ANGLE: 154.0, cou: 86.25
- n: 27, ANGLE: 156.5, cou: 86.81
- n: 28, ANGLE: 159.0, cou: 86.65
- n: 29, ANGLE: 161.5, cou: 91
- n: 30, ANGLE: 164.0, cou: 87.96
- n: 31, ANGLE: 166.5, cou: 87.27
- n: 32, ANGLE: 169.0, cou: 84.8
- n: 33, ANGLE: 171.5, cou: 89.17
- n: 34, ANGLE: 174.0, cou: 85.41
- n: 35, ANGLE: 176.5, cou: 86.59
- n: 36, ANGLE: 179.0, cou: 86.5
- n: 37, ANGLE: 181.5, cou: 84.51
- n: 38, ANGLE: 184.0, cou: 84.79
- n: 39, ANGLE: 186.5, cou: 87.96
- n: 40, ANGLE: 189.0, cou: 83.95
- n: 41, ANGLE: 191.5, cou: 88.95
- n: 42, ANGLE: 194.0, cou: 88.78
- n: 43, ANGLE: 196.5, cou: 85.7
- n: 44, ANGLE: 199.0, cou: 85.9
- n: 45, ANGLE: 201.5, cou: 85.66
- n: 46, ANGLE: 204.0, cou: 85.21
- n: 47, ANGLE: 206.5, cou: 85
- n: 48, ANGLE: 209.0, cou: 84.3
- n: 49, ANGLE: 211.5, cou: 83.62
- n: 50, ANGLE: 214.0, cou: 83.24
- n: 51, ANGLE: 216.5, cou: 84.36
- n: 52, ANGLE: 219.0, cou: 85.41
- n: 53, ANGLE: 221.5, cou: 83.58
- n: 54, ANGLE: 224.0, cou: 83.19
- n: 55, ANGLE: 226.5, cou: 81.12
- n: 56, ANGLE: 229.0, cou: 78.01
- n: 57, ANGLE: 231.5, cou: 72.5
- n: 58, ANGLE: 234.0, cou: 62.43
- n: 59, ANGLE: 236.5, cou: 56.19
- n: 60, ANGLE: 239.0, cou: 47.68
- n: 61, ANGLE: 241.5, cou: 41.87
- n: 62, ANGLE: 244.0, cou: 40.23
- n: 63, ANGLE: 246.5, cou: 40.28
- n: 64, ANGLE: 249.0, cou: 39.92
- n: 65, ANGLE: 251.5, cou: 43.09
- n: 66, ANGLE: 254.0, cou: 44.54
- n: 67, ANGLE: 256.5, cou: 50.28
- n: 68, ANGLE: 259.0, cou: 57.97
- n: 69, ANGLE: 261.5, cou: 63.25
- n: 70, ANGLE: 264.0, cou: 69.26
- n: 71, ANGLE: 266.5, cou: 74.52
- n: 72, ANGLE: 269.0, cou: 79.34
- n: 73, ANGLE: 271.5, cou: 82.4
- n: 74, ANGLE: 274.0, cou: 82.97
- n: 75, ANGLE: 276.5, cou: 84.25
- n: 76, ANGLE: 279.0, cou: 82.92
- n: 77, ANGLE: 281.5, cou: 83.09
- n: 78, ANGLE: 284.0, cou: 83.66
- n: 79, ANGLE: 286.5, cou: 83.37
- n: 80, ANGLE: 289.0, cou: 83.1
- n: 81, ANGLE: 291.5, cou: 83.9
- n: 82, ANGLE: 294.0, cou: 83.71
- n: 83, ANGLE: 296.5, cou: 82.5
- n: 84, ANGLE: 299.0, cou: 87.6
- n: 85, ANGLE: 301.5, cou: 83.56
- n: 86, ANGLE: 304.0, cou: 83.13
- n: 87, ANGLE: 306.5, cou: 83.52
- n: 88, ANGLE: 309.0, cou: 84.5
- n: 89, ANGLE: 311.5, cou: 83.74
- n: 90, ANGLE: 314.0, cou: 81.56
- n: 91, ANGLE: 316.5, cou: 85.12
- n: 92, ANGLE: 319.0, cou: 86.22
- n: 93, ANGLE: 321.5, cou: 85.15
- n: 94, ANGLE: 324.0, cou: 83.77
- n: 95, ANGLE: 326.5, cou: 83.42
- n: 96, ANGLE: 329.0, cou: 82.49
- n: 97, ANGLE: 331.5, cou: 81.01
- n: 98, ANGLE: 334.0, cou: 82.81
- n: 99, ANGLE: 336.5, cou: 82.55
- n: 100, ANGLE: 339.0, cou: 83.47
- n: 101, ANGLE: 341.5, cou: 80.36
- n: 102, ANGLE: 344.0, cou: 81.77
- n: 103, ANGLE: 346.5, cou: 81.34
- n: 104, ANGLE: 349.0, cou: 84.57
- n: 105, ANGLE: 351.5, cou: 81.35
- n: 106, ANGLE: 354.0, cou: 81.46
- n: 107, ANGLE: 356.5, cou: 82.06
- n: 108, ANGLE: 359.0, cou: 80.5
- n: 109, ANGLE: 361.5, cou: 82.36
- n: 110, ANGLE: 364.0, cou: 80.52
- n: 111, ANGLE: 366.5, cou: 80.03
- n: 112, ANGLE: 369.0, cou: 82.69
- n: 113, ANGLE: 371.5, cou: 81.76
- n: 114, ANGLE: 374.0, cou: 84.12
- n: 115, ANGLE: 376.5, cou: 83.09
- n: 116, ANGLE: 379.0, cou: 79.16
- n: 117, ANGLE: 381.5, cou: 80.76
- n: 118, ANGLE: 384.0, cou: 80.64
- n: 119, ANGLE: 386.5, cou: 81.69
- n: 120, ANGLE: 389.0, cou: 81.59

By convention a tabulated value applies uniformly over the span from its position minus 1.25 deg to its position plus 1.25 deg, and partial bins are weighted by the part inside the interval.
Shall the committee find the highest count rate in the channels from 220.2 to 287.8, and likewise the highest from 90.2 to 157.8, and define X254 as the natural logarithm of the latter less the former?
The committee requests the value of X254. 2.05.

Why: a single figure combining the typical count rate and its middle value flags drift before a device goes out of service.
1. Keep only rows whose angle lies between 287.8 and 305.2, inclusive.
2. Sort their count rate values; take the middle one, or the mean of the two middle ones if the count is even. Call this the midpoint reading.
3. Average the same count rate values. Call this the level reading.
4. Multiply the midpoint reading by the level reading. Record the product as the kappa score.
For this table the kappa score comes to 7013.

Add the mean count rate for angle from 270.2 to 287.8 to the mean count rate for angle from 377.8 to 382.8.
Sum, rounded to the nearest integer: 163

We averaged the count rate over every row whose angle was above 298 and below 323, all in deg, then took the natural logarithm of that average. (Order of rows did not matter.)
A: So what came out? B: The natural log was 4.44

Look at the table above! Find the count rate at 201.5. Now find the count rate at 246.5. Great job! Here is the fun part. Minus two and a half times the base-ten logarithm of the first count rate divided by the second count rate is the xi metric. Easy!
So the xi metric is -0.82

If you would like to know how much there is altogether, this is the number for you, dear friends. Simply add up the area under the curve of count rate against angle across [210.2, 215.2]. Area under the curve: 417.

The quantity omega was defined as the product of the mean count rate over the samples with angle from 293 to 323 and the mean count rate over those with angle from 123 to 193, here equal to 7395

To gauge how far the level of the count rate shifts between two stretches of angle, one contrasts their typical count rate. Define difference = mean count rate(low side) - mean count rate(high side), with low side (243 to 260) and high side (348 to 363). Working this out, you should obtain -36.9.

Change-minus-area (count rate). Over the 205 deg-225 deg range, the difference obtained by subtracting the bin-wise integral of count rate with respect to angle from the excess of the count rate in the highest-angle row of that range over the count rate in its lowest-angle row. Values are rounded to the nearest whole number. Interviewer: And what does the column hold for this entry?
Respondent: -1684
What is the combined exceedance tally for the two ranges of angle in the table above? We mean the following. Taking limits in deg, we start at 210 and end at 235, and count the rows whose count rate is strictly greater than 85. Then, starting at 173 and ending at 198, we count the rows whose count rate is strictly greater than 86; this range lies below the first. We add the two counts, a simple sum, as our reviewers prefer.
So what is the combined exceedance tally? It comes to 6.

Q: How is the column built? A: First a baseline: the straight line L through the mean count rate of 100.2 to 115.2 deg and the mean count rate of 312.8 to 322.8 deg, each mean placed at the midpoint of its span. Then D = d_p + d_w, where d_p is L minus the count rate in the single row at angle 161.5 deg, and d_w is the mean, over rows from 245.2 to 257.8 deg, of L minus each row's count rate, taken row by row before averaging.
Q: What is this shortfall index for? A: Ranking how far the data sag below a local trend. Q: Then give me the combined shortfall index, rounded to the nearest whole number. 37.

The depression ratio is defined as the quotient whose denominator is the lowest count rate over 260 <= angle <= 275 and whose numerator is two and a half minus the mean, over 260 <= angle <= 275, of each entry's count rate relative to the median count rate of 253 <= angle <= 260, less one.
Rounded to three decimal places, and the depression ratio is 0.032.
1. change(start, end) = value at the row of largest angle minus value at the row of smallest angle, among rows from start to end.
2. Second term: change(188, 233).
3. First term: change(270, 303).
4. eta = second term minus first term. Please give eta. -13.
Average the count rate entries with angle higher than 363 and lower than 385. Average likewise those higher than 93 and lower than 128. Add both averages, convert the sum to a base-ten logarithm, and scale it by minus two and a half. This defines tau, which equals -5.57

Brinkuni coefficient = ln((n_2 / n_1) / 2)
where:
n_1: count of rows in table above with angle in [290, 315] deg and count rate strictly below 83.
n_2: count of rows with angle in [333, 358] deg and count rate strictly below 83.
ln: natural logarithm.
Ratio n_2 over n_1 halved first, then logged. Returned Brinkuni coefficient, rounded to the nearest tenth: 0.7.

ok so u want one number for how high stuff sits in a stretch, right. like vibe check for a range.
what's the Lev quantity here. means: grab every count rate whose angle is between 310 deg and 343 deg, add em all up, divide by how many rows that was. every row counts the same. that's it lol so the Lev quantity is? 83.2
